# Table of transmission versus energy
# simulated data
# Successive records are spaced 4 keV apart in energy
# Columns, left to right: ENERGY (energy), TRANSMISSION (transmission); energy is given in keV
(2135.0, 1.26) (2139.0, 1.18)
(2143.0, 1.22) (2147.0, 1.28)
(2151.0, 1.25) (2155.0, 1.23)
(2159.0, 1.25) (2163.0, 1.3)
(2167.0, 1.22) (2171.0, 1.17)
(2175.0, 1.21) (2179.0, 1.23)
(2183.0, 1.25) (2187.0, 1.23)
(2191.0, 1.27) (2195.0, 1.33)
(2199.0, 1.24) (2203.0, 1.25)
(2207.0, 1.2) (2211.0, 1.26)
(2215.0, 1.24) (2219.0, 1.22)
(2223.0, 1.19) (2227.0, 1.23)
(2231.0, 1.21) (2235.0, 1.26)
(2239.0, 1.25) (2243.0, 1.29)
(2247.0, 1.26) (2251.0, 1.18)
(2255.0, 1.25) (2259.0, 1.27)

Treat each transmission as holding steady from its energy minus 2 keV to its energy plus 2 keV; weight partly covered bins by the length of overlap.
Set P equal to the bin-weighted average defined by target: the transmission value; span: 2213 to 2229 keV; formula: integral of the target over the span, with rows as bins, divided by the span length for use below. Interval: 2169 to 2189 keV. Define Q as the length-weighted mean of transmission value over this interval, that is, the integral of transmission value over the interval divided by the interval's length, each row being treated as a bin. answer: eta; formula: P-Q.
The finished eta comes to 0.00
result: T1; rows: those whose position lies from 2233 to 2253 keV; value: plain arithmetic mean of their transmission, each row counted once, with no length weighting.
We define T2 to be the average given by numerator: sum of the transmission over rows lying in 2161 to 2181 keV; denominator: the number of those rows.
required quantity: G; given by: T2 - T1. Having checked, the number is -0.02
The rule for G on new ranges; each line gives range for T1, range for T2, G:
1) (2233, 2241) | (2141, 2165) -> 0.00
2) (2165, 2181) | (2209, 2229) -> 0.02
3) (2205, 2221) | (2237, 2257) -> 0.02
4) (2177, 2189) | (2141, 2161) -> 0.01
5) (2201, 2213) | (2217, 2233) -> -0.02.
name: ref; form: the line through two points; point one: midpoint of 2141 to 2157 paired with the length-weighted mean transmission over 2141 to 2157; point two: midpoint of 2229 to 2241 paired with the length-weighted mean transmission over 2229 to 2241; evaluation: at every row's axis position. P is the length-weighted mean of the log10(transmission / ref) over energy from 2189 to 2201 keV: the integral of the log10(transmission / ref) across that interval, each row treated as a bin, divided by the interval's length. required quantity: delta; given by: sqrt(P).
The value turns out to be 0.11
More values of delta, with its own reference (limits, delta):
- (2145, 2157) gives 0.05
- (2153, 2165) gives 0.07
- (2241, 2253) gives 0.03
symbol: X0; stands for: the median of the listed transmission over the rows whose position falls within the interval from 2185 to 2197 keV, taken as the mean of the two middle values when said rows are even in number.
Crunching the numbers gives 1.27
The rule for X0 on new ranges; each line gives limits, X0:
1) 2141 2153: 1.25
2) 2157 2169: 1.25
